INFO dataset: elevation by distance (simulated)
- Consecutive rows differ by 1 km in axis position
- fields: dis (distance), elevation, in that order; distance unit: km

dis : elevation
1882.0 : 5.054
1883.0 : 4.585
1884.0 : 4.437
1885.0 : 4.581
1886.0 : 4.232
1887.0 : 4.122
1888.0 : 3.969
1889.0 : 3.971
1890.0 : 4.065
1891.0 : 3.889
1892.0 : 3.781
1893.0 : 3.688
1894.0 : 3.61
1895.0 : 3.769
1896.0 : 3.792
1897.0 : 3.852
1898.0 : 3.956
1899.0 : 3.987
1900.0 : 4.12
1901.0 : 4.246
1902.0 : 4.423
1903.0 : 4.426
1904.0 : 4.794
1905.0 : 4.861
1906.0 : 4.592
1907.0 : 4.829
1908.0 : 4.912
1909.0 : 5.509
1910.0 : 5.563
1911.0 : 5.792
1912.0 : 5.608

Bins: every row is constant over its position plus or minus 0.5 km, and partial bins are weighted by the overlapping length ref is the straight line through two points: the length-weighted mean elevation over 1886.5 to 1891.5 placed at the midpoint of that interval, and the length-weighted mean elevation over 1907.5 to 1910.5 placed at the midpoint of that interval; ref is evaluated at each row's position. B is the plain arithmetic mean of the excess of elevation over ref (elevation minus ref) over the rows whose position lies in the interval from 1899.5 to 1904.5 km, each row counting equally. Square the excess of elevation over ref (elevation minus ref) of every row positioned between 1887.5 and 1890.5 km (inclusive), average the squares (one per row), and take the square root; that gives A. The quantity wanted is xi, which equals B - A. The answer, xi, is -0.489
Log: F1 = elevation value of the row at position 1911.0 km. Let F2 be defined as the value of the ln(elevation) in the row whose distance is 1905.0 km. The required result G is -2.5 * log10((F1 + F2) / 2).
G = -1.417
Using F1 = 5.792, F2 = 1.58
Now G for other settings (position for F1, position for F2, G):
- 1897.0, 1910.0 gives -1.112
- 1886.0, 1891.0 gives -1.116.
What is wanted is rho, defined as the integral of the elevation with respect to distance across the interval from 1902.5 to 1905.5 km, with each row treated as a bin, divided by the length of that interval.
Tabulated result 4.69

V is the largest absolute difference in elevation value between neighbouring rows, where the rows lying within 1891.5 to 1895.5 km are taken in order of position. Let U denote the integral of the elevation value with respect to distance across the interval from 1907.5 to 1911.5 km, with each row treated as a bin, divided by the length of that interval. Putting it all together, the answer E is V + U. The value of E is 5.6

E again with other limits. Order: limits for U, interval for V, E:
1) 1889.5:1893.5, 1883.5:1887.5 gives 4.2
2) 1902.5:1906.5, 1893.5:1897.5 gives 4.8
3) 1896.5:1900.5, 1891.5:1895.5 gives 4.1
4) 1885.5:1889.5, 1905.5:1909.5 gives 4.7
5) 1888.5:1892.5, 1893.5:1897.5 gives 4.1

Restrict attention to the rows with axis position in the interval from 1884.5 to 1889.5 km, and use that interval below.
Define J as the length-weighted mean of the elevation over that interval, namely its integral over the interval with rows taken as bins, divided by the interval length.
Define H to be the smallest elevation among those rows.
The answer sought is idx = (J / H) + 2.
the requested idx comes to 3.05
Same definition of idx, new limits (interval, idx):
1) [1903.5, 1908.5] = 3.04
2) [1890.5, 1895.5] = 3.04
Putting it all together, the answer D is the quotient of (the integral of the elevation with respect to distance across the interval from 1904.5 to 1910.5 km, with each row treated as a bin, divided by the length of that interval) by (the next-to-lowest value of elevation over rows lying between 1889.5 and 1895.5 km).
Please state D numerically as 1.4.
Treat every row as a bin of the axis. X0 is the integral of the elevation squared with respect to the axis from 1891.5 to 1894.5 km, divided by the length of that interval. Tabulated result 14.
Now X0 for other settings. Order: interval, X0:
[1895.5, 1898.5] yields 15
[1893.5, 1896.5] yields 14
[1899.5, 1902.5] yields 18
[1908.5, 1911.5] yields 32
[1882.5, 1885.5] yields 21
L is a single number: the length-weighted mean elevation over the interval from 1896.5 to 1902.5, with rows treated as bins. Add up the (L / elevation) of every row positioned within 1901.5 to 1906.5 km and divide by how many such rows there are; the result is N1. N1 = 0.89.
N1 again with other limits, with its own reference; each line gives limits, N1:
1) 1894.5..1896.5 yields 1.08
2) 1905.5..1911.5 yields 0.79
